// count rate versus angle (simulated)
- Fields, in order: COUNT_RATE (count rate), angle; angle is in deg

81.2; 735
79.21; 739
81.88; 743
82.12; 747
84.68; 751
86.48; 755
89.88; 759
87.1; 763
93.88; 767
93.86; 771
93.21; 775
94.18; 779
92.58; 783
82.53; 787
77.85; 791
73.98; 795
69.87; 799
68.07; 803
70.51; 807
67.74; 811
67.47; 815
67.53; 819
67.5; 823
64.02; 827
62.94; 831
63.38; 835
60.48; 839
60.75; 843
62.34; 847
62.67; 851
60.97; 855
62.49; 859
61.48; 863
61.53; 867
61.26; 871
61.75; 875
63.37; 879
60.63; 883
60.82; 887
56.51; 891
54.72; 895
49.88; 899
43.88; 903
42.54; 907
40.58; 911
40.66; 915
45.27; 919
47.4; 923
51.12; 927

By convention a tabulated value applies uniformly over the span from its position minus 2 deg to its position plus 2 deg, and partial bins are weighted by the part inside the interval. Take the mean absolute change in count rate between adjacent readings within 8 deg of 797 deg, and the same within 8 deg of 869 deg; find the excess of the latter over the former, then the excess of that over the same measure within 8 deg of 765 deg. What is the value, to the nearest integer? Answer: -6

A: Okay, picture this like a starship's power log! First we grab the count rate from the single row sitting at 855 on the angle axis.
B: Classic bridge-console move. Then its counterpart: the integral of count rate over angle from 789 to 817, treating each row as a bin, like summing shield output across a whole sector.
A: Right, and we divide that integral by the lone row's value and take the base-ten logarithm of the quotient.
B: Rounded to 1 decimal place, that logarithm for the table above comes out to 1.5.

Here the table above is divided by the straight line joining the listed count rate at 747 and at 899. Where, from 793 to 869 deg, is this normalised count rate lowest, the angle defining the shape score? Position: 839 deg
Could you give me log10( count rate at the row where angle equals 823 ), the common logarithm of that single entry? 1.83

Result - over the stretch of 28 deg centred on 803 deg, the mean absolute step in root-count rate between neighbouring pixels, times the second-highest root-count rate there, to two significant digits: 1.3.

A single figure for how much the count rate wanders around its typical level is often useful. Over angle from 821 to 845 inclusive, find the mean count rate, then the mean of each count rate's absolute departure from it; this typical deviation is 1.8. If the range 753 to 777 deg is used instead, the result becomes 2.9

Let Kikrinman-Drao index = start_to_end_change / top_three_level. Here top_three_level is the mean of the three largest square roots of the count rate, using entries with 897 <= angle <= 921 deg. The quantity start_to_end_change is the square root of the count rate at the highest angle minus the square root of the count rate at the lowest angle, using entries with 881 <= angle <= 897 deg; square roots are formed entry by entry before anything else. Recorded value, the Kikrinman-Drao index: -0.057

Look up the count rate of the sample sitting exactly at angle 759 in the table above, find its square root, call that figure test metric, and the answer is 9.5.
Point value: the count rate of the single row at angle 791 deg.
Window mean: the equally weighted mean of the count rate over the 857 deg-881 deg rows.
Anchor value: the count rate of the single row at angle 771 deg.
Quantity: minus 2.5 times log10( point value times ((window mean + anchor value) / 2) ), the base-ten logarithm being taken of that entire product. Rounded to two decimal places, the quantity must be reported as -9.46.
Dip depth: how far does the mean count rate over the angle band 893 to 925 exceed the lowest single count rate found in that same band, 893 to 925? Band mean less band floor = 5.0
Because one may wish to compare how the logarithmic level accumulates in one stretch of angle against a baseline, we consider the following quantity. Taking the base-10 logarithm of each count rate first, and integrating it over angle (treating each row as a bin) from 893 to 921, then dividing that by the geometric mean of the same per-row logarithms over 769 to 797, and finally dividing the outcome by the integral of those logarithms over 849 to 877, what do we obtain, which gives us 0.477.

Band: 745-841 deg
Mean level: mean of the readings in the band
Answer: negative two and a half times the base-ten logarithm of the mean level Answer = -4.72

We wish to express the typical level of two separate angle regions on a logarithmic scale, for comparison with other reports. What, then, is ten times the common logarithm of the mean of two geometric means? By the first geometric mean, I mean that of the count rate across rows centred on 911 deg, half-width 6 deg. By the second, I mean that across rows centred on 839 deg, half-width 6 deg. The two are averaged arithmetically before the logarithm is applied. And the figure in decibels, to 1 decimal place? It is 17.1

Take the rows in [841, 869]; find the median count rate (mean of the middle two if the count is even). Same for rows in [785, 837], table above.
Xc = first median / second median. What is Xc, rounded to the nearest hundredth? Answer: 0.91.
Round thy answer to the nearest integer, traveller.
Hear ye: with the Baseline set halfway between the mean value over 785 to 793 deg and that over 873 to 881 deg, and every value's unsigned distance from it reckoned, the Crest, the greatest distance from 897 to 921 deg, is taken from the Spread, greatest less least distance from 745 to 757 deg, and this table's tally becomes -26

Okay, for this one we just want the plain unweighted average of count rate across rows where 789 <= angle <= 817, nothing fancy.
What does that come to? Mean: 71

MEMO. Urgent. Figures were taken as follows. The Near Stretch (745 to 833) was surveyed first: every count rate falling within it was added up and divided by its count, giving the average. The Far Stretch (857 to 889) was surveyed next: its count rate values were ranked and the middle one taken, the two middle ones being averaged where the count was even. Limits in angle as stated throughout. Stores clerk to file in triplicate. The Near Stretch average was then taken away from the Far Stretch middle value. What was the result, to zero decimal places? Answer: -17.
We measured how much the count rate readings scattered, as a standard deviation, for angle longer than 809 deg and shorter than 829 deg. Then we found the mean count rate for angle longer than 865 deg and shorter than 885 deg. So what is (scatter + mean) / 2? 31.6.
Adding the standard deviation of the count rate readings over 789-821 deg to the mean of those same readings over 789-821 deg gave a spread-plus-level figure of 74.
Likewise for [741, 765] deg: 88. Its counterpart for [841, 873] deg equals 62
